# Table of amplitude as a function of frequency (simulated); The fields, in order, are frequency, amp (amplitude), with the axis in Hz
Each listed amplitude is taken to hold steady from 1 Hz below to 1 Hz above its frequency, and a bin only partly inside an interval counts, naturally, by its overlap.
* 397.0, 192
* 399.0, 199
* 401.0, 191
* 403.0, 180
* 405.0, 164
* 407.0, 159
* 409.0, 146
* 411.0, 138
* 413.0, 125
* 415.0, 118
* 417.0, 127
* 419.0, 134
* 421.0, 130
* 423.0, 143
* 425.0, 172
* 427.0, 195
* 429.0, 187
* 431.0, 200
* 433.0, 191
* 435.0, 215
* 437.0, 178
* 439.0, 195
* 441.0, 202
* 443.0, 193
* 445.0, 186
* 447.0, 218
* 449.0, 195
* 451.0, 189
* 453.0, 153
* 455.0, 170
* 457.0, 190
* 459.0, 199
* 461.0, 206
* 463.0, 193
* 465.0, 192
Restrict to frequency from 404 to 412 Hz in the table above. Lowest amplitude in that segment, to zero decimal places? 138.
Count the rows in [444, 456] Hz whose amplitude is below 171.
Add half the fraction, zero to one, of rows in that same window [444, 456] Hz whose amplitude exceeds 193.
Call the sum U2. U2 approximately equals 2.2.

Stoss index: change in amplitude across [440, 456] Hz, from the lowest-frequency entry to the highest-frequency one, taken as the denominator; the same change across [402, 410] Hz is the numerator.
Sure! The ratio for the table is 1.1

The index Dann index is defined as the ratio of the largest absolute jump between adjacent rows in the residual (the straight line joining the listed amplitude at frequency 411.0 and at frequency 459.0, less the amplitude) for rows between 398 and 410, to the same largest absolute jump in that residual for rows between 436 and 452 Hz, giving 0.63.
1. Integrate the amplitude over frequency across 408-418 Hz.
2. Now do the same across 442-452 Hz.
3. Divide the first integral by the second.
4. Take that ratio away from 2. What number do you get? 1.33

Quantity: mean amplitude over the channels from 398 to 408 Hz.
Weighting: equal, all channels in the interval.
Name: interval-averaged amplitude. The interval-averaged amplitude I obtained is 179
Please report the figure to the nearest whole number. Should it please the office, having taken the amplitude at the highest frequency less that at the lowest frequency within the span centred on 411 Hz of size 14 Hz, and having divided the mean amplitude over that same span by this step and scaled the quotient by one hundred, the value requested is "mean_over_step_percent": -377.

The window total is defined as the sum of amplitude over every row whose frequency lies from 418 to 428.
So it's 774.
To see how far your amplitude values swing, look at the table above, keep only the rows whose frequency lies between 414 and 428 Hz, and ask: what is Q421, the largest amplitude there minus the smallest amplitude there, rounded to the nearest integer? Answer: 77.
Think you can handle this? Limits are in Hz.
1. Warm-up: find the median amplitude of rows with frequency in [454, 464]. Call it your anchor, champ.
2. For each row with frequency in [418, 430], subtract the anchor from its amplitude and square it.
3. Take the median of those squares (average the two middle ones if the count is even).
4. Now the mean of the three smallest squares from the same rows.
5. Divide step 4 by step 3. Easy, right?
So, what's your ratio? 0.11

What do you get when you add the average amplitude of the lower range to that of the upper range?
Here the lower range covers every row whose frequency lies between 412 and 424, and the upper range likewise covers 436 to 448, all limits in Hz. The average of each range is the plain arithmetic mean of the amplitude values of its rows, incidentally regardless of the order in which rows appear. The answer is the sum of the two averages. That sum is 325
